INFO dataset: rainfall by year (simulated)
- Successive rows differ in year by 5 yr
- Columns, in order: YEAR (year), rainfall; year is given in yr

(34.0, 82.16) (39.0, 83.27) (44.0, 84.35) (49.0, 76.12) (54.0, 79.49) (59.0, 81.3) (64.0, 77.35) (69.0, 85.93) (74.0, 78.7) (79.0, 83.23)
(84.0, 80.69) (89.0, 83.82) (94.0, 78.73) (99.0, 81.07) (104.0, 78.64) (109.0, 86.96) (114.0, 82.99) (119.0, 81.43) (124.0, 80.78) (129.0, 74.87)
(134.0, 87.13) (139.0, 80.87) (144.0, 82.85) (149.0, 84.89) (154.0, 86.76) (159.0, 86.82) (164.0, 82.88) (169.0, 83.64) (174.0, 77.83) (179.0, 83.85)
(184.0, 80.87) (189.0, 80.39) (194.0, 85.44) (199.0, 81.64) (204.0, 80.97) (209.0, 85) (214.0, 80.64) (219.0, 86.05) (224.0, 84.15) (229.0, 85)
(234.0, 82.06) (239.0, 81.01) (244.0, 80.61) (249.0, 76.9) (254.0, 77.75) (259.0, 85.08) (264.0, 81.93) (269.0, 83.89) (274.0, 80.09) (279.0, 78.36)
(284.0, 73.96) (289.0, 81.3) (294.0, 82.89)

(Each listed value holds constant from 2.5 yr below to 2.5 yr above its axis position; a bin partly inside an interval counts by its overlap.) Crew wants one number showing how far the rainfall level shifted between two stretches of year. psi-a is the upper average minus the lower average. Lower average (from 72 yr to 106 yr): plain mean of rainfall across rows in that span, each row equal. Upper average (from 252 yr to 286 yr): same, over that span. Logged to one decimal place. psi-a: -0.5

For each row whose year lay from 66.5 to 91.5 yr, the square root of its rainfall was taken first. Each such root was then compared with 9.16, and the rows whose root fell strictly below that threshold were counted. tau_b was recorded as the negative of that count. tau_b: -4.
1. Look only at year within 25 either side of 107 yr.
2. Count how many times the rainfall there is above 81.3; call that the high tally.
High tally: 4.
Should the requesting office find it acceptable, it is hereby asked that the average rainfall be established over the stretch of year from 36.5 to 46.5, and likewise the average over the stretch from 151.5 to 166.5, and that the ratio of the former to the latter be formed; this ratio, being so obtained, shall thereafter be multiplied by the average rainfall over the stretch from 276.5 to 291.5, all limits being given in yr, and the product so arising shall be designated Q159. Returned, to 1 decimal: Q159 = 76.3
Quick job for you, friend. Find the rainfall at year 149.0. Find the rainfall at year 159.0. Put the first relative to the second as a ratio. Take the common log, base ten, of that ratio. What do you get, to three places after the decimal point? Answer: -0.010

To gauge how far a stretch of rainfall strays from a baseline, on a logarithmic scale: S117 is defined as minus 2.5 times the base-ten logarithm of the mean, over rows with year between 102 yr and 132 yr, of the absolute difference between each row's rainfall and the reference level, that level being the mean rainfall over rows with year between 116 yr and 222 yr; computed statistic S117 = -1.3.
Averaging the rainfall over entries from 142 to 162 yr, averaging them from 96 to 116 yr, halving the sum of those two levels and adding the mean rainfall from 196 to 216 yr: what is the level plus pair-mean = 166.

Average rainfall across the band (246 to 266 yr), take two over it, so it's 0.0249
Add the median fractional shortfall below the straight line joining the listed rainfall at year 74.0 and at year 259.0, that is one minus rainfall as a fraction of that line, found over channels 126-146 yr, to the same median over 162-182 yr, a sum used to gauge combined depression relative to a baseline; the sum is -0.03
